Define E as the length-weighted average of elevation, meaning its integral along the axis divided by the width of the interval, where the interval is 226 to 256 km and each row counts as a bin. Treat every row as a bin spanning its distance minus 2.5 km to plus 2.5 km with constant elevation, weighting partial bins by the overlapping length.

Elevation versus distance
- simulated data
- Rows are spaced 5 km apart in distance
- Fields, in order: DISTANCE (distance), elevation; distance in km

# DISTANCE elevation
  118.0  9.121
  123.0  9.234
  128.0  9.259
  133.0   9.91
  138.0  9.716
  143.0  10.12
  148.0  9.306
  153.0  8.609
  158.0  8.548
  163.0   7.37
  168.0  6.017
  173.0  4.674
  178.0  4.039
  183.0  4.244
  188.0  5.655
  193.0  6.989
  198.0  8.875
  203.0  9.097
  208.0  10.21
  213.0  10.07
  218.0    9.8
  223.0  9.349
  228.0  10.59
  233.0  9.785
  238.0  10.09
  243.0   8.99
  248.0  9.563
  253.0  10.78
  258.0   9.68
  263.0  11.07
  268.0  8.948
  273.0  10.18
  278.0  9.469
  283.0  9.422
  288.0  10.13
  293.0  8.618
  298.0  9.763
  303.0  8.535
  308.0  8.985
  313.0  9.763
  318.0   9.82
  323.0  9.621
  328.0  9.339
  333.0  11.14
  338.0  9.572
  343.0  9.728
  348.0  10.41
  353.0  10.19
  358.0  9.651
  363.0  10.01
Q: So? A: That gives 10.0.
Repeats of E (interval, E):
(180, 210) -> 7.4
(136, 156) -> 9.4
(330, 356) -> 10.2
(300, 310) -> 8.8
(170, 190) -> 4.7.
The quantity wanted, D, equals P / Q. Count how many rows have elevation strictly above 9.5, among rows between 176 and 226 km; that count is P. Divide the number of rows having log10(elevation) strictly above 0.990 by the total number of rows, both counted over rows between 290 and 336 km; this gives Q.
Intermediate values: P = 3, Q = 0.22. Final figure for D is 13.5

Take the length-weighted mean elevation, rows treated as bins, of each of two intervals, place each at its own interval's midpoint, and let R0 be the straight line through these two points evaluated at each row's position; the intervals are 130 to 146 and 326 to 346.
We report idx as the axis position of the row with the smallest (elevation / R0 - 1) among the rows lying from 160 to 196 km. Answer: 178.0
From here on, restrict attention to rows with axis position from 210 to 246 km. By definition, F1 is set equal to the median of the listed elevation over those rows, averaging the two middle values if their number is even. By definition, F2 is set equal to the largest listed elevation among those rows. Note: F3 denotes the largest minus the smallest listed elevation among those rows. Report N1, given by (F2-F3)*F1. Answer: 88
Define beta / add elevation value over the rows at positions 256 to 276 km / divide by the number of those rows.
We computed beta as 10.0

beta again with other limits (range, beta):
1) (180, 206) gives 7.0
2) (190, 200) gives 7.9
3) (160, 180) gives 5.5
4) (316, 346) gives 9.9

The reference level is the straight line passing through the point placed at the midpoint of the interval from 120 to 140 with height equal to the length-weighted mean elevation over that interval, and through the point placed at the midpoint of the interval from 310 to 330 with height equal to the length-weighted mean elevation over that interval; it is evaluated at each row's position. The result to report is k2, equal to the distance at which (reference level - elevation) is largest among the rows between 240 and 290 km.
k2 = 268.0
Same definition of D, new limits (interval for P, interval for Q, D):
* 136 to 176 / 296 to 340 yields 9.0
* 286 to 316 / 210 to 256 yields 4.5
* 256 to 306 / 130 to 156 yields 12.5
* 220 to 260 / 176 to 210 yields 42.0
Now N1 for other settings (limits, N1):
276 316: 81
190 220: 66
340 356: 99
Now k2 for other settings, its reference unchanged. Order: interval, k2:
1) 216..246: 243.0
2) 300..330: 303.0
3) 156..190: 178.0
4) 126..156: 153.0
